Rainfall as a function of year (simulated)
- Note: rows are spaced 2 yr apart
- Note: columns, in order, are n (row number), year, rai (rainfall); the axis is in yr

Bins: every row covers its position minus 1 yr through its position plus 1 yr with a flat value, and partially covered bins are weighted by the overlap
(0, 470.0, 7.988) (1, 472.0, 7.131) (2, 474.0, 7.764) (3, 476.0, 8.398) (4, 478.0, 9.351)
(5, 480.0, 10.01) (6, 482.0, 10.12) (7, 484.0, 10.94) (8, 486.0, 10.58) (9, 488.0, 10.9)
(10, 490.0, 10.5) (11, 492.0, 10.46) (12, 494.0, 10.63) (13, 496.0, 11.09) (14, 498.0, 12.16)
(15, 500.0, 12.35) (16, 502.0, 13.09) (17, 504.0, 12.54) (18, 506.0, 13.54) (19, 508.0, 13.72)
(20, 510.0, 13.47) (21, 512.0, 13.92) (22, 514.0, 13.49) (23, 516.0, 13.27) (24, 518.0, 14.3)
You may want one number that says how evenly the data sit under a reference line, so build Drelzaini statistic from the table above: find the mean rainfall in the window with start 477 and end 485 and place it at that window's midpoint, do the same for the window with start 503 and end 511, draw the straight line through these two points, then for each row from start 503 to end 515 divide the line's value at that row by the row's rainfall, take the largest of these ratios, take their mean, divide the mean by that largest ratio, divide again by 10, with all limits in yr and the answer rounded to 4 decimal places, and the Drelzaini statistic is 0.0960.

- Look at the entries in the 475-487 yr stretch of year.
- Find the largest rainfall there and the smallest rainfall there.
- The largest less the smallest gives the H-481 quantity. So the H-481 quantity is 2.5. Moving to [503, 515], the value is 1.4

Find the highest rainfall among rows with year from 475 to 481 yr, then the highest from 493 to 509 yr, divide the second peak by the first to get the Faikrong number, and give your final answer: 1.37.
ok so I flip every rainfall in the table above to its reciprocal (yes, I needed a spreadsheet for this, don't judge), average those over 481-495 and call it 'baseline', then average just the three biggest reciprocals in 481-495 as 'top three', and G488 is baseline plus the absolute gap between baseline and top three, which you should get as 0.097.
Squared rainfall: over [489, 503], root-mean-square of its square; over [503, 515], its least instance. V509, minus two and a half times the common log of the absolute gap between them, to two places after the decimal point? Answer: -3.40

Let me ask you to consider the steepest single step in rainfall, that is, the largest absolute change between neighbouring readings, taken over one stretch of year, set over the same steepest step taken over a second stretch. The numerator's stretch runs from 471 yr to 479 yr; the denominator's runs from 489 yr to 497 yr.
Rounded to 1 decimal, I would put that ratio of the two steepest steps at 2.1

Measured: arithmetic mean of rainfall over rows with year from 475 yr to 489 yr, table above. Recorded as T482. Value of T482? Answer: 10.0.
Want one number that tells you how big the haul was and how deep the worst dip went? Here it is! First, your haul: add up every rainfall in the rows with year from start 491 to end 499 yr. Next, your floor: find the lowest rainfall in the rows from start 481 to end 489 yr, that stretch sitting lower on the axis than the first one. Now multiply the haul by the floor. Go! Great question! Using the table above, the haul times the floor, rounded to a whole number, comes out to 449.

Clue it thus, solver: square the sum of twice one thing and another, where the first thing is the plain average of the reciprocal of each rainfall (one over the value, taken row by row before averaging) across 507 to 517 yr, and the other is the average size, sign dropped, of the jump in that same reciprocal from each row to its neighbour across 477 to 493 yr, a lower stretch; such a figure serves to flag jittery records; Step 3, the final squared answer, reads 0.0228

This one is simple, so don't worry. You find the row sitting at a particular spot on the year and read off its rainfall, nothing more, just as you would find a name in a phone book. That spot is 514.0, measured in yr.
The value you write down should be 13.49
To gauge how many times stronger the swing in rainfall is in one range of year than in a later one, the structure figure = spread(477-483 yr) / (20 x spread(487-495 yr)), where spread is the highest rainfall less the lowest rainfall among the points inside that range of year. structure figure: 0.087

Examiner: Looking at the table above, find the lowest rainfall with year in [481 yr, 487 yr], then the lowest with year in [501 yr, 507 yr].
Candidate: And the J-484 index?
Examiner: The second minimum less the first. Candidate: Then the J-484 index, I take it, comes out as 2.4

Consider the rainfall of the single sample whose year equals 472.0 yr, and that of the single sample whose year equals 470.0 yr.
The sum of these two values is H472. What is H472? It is 15.1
